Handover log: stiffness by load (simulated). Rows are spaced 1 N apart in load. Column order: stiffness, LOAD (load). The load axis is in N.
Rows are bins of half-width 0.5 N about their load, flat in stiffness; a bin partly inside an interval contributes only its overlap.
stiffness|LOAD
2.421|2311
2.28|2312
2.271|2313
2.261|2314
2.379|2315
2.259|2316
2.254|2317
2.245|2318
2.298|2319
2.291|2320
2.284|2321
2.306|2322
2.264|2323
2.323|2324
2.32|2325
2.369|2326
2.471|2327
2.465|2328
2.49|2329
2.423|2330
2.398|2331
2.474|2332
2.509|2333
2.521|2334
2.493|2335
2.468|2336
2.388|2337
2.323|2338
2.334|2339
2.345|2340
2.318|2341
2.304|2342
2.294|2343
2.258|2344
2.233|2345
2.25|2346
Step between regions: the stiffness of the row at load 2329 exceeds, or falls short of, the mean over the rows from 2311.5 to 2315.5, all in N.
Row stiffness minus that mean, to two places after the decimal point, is 0.19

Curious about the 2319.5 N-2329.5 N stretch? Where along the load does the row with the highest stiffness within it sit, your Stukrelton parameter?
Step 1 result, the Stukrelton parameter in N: 2329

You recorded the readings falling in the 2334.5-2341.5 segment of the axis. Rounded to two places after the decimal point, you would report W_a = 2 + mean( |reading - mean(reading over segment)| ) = 2.06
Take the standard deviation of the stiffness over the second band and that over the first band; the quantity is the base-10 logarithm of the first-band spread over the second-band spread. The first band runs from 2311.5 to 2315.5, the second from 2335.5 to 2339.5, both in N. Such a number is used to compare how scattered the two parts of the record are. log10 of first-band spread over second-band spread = -0.08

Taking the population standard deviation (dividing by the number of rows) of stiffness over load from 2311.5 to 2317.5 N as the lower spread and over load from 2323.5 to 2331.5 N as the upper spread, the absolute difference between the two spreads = 0.019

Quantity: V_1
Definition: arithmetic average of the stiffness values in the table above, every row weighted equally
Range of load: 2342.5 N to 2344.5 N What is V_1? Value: 2.28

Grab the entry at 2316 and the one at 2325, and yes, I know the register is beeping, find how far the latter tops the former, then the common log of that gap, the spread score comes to -1.2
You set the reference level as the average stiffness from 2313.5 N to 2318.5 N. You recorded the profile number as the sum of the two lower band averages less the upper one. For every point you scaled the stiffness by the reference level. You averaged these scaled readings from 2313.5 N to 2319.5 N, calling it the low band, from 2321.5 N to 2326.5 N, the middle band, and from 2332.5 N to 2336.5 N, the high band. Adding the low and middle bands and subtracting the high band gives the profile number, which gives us 0.92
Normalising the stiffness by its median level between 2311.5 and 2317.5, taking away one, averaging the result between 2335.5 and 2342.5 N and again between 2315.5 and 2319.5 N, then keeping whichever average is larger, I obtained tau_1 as 0.039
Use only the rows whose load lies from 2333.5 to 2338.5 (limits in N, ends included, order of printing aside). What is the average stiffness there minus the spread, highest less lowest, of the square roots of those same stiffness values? 2.37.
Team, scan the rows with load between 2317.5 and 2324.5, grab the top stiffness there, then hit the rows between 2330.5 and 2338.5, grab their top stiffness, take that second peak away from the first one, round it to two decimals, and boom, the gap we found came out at -0.20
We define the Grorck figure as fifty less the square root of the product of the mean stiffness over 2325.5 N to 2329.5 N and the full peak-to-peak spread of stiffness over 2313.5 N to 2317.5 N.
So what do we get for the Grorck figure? 49.45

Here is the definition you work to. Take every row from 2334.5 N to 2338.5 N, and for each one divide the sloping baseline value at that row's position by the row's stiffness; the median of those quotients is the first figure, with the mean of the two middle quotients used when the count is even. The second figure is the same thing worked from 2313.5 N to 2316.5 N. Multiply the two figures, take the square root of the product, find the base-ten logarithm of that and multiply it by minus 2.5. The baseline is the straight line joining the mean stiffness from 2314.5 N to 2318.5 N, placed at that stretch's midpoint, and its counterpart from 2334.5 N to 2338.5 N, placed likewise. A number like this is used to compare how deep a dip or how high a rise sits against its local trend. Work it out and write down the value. 0.00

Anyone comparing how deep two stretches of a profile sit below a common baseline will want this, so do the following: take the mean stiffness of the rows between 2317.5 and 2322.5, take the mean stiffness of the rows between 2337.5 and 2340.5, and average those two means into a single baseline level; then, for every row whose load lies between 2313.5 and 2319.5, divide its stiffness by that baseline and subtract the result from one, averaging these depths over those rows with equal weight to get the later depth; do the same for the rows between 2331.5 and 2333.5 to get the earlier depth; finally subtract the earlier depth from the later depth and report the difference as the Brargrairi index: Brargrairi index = 0.09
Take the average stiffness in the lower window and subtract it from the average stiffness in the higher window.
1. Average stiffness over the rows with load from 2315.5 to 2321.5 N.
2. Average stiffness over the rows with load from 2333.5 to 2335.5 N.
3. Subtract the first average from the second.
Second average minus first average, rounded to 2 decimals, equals 0.24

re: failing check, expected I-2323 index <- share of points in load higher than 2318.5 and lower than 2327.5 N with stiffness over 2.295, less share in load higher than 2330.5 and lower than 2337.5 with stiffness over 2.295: -0.33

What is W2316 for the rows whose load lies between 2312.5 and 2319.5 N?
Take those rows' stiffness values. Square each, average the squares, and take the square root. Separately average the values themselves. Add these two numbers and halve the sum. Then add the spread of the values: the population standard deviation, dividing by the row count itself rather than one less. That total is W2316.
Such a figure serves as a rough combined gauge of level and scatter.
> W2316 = 2.32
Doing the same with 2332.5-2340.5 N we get 2.50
